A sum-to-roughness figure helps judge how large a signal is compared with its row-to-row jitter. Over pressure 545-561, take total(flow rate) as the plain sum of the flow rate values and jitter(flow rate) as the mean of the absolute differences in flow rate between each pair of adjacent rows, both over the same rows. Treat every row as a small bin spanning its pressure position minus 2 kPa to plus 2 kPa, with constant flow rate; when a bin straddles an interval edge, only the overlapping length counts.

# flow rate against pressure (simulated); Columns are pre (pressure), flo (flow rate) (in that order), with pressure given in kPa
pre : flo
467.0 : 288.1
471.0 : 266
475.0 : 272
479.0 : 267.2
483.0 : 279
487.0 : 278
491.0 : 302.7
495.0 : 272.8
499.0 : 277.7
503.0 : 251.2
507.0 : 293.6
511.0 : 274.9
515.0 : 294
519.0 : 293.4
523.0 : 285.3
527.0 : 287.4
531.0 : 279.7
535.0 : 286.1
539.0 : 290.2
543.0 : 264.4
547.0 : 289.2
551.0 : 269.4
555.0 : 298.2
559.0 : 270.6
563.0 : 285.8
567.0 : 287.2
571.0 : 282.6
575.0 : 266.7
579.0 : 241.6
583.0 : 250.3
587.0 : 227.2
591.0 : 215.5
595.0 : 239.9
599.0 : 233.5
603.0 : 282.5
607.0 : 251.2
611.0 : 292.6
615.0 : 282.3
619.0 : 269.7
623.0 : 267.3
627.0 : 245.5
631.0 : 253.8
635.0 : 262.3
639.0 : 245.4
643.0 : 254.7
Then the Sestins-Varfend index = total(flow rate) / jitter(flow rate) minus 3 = 41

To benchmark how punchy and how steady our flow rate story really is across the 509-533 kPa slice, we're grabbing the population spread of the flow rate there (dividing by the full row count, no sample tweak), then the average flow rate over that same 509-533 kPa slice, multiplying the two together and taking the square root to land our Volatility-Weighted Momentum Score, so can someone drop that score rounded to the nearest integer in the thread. 44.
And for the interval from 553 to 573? 50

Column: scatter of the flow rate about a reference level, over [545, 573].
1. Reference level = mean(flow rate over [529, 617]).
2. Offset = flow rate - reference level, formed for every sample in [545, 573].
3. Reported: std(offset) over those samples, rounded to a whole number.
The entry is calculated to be 10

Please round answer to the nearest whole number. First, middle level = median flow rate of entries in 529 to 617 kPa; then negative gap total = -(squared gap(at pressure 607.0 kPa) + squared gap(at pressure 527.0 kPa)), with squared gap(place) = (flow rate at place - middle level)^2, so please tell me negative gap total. -724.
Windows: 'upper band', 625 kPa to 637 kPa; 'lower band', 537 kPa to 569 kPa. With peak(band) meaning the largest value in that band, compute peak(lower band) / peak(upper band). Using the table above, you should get 1.14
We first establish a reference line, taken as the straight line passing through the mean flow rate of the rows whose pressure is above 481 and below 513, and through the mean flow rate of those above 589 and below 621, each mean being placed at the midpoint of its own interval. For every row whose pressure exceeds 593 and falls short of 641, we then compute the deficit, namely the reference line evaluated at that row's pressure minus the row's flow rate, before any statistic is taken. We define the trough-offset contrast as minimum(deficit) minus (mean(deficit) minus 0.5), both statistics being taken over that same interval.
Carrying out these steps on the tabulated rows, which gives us -30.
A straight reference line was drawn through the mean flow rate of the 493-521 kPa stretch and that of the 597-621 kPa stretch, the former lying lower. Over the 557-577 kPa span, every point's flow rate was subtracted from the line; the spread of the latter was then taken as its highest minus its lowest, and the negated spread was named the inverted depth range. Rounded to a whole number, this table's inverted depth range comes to -20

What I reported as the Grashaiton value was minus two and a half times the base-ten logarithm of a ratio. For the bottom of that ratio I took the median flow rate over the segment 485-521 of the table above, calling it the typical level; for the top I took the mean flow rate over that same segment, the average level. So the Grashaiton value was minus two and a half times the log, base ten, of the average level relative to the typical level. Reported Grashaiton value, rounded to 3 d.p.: -0.016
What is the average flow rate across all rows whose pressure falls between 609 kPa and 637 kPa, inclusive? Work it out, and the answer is 268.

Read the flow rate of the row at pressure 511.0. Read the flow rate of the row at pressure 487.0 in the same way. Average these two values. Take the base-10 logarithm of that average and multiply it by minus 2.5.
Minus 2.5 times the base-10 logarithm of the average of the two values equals -6.10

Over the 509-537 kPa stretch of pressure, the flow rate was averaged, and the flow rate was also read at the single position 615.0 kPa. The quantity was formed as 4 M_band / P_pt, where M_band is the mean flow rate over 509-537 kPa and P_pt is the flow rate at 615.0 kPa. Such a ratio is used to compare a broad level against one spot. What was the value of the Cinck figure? 4.05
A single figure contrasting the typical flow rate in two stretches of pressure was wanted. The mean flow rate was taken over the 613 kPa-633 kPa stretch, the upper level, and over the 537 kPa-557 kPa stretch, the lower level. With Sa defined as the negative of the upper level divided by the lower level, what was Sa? -0.93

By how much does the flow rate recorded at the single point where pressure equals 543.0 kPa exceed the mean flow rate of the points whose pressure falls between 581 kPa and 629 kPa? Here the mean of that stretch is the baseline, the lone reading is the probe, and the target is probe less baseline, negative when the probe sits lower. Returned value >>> 10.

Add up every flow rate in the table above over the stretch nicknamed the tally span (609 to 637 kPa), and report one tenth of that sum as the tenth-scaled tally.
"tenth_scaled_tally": 187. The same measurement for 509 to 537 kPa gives 200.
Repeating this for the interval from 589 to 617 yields 180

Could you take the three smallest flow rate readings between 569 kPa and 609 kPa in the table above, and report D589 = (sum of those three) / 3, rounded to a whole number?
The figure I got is 225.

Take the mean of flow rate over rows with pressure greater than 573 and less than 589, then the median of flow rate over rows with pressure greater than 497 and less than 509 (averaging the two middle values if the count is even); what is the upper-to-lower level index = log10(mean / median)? -0.05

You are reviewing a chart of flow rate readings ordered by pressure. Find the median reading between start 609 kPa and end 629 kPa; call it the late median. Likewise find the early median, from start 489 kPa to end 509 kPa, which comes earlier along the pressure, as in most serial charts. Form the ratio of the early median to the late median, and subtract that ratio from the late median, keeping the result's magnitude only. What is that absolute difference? 269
